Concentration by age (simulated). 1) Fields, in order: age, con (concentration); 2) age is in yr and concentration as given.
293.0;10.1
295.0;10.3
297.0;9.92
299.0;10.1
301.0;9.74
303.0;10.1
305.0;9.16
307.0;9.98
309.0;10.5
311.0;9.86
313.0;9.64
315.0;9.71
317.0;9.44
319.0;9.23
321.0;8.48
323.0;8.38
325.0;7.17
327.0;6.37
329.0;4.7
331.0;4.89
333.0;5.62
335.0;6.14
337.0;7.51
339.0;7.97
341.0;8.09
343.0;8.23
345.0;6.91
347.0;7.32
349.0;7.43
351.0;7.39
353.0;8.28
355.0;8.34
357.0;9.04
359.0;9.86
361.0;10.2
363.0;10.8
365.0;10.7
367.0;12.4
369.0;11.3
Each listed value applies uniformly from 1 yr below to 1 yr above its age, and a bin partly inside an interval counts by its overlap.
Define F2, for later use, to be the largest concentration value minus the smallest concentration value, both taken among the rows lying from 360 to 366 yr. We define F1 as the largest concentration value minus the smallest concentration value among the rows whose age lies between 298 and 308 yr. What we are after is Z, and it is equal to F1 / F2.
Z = 1.6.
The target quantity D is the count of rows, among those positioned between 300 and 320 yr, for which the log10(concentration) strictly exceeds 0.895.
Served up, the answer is 10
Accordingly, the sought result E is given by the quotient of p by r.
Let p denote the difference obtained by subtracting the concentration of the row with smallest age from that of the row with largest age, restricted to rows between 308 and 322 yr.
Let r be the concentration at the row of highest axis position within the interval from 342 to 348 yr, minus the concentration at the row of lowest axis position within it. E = 2.2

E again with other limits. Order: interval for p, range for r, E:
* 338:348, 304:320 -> -9.3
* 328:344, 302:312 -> -14.7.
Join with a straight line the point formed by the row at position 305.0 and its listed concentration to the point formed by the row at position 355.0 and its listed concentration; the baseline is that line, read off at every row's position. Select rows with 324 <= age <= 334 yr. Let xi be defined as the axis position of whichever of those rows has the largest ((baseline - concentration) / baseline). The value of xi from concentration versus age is 329.0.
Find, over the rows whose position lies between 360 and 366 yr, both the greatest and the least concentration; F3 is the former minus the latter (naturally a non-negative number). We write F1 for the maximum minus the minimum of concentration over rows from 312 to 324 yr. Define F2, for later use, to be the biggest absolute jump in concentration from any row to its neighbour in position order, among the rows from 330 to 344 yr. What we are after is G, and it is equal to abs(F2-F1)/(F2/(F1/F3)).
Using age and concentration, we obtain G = 0.1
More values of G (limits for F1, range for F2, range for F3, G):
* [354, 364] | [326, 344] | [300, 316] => 0.9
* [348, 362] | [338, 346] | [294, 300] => 8.3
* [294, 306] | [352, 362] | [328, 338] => 0.2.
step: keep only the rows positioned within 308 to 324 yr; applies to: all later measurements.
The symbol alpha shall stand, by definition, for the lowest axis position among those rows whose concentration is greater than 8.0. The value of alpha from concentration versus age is 309.0 yr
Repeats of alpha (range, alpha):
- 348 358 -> 353.0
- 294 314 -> 295.0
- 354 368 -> 355.0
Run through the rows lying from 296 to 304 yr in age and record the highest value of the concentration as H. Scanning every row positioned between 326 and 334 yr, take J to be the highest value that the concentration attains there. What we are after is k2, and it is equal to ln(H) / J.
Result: 0.36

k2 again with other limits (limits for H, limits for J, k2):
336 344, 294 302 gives 0.20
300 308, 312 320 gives 0.24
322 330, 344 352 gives 0.29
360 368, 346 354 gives 0.30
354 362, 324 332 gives 0.32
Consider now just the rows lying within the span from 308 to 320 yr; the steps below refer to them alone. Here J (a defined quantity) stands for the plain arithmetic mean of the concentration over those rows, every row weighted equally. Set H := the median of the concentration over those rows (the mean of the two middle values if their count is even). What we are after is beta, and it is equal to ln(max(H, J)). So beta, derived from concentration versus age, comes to 2.3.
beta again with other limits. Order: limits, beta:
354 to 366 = 2.3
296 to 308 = 2.3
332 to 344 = 2.0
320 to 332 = 1.9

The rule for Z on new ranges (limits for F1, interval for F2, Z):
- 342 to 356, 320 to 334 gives 0.4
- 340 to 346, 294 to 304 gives 2.4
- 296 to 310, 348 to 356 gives 1.4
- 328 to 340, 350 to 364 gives 1.0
